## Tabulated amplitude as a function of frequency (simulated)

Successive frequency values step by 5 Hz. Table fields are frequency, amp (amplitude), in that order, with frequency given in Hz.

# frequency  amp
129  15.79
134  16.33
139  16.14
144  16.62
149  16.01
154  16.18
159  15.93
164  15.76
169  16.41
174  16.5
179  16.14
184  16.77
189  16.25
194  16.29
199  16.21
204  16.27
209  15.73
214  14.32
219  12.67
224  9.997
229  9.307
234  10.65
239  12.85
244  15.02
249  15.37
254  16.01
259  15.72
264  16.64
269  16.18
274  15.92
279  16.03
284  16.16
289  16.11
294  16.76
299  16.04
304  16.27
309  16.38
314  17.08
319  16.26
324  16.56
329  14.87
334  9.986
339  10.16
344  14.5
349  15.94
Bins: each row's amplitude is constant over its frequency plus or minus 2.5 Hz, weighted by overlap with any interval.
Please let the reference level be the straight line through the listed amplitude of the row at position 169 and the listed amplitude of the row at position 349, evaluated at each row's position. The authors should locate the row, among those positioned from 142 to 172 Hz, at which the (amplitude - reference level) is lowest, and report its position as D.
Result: 164 Hz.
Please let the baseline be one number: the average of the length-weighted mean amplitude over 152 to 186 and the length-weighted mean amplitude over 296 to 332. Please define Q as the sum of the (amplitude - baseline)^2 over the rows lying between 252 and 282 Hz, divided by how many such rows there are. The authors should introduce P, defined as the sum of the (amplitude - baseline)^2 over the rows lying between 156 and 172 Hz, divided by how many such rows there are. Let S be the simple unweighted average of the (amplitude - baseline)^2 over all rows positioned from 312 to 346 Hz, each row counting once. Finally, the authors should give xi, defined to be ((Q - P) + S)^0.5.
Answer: 3.4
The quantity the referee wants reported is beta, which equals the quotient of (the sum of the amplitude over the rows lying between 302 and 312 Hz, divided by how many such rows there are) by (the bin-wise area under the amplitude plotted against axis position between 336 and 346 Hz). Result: 0.13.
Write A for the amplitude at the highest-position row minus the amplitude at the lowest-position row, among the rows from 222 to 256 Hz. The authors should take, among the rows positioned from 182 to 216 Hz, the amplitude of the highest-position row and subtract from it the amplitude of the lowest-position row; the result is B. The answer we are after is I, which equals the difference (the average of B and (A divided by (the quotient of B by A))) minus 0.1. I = -9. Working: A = 6.0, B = -2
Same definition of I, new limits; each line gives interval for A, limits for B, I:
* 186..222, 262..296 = 53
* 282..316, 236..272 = 2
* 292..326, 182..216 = -1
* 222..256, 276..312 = 52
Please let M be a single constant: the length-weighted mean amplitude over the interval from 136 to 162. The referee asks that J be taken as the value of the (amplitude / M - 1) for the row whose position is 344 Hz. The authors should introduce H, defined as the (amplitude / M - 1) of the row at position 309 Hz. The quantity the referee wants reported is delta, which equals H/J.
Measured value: 0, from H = 0.01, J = -0.10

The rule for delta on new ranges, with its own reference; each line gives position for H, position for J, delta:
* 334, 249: 8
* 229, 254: 43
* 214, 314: -2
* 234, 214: 3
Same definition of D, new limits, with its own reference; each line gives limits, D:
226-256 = 229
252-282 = 259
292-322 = 299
